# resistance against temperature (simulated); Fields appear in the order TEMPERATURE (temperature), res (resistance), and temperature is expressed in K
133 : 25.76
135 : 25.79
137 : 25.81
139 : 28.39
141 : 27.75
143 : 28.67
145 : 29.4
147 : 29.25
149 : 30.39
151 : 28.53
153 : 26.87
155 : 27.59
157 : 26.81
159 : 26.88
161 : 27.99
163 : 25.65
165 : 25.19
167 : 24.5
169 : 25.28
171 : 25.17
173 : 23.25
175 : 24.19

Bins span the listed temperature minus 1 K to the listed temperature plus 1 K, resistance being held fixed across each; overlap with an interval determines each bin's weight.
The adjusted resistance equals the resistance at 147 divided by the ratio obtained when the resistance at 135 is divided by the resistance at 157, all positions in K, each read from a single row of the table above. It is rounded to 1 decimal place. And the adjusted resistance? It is 30.4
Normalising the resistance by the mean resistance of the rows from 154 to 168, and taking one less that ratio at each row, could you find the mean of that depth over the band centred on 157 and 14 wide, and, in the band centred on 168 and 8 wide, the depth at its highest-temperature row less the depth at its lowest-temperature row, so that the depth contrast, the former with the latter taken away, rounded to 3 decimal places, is -0.032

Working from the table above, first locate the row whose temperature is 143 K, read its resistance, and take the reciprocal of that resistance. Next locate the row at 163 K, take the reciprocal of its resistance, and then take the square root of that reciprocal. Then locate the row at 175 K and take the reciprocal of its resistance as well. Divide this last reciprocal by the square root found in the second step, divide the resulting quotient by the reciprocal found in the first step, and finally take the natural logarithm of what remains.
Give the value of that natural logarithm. 1.79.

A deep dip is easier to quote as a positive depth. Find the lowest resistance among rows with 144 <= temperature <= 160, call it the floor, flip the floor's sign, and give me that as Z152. -26.8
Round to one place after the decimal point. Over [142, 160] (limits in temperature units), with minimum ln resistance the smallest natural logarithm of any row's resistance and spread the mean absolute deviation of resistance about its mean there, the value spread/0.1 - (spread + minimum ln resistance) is 6.5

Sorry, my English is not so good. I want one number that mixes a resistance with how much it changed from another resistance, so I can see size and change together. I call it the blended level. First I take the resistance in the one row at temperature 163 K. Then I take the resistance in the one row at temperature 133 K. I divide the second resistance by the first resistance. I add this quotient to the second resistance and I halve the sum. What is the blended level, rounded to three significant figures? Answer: 13.4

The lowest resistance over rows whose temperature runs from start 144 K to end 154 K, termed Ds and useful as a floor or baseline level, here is 26.87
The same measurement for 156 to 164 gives 25.65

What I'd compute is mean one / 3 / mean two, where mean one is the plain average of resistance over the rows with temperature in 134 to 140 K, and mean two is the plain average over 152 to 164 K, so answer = 0.330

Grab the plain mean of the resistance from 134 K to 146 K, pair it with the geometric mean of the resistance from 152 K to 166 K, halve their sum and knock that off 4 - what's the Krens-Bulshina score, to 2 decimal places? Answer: -23.17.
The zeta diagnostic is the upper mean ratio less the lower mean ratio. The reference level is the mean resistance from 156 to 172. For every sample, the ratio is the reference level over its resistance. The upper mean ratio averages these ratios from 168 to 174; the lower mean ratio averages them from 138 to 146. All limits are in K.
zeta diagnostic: 0.15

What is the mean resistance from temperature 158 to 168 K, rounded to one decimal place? 26.0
